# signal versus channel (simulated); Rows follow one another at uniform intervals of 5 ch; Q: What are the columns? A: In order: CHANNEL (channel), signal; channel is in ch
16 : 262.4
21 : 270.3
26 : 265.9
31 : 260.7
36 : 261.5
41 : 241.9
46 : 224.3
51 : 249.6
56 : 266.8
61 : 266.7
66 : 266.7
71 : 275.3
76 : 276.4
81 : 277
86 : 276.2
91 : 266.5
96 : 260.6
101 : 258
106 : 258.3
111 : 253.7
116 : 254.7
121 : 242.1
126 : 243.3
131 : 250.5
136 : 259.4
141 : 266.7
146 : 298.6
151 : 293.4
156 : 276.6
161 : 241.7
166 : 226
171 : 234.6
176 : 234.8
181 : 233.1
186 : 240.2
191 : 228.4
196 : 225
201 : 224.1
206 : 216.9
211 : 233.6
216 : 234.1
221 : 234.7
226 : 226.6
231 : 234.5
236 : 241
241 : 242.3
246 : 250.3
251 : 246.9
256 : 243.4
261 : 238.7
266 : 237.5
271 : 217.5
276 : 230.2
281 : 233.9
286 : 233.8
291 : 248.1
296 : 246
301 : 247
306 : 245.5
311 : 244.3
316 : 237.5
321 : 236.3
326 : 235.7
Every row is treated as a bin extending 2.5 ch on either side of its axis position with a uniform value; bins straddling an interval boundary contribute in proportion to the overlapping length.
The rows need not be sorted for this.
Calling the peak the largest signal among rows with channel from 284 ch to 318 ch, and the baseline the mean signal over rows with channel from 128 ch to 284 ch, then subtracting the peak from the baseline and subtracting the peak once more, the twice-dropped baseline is -254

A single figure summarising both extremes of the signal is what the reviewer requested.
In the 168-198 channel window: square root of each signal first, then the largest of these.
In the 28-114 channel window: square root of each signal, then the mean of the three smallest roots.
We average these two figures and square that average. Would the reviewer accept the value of 239.3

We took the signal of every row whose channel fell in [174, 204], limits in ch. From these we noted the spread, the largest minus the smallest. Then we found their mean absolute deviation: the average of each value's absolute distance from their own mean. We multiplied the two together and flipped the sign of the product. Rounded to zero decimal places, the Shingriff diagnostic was -82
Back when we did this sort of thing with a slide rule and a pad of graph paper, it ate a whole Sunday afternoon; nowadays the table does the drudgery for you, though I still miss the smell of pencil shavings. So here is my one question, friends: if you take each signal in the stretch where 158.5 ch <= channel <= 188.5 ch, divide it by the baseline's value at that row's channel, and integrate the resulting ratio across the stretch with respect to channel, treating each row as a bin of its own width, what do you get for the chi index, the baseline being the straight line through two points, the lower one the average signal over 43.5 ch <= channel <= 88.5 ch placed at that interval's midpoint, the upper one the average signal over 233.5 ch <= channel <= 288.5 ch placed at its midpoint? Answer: 28 ch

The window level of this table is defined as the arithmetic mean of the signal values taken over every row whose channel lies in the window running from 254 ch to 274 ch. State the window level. 234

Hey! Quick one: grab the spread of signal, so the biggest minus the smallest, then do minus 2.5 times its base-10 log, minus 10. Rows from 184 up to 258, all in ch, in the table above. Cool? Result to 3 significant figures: -13.8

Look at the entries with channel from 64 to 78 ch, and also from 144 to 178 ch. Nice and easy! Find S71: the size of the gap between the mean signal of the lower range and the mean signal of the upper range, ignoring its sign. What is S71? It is 15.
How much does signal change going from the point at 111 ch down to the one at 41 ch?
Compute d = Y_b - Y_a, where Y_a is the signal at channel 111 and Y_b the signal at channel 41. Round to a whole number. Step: -12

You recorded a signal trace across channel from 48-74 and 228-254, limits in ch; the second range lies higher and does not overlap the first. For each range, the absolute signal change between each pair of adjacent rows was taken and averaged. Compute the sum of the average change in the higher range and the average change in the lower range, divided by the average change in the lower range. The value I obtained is 1.7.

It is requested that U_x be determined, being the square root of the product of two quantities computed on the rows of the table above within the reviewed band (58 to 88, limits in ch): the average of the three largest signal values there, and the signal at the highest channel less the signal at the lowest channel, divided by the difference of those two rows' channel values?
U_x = 10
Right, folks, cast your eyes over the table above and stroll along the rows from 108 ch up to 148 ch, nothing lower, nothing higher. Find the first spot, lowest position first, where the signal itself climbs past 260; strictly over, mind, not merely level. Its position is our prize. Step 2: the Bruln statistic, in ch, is 141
